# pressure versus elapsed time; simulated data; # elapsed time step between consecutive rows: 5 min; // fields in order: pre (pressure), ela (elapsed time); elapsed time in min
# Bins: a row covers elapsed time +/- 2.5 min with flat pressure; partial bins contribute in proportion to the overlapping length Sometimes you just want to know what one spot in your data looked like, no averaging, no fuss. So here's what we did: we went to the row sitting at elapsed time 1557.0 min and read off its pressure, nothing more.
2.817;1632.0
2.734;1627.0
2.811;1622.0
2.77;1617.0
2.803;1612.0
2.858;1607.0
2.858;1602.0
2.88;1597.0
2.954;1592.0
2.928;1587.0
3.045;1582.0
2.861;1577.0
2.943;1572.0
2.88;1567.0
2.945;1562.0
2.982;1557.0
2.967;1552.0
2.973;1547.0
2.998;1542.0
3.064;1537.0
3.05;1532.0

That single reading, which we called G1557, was 2.982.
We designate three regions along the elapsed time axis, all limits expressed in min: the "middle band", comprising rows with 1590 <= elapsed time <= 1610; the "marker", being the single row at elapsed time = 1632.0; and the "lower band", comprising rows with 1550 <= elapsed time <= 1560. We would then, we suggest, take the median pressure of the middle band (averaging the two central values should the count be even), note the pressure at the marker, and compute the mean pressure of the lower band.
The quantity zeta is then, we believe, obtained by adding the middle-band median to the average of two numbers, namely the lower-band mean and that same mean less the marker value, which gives 4.43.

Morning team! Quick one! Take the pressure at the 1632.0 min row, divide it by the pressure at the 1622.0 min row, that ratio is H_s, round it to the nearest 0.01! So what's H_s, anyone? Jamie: 1.00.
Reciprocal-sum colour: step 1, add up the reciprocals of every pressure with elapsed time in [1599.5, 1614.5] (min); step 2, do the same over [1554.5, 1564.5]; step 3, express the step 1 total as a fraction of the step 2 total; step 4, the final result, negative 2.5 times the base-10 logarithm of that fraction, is -0.49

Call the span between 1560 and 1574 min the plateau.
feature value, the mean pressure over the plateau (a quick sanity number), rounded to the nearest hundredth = 2.92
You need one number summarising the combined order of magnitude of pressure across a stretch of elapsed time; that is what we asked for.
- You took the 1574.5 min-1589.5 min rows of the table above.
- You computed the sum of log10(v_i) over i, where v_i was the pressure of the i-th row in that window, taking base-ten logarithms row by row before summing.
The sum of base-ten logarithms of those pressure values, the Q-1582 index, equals 1.4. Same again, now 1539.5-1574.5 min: 3.3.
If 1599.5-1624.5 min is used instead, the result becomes 2.3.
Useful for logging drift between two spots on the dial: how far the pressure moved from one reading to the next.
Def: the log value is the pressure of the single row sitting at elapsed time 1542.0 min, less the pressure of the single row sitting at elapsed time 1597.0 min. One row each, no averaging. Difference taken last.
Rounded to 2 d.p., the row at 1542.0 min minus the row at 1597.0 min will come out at 0.12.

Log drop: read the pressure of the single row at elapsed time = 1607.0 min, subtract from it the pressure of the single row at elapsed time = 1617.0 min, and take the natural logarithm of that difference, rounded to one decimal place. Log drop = -2.4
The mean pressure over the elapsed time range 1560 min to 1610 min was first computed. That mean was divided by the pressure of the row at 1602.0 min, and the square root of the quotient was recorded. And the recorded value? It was 1.01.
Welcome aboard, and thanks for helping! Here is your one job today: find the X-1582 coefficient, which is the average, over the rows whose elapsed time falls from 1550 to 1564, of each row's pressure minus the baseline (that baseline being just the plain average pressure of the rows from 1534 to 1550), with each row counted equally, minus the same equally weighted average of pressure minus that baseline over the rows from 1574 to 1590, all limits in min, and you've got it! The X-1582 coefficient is 0.020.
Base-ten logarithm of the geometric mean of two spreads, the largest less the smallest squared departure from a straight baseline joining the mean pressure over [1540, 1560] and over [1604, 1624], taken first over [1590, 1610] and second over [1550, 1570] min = -2.34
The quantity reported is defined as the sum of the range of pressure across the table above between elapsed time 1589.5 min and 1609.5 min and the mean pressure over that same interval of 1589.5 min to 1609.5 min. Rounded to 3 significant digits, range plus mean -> 2.98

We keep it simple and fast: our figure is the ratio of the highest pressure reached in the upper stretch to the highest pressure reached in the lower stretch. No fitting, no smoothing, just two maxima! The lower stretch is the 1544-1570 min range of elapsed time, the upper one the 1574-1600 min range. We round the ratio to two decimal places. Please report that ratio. 1.02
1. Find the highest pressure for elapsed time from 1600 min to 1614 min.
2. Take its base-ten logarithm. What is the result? 0.456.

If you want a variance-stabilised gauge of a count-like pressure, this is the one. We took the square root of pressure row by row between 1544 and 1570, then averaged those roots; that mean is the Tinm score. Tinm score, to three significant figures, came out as 1.72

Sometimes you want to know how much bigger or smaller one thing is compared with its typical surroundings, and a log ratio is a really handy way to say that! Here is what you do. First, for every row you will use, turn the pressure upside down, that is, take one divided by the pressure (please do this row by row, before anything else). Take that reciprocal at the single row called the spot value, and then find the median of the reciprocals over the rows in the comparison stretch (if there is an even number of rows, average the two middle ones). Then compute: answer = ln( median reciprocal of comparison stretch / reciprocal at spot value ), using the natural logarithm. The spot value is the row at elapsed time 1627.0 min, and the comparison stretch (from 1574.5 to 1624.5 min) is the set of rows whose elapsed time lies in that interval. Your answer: -0.045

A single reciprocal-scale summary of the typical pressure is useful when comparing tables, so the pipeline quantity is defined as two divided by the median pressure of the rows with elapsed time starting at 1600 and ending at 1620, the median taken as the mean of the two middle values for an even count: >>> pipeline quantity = 0.707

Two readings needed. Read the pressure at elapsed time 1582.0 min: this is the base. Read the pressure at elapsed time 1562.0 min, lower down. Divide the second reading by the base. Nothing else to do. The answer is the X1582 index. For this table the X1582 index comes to 0.97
